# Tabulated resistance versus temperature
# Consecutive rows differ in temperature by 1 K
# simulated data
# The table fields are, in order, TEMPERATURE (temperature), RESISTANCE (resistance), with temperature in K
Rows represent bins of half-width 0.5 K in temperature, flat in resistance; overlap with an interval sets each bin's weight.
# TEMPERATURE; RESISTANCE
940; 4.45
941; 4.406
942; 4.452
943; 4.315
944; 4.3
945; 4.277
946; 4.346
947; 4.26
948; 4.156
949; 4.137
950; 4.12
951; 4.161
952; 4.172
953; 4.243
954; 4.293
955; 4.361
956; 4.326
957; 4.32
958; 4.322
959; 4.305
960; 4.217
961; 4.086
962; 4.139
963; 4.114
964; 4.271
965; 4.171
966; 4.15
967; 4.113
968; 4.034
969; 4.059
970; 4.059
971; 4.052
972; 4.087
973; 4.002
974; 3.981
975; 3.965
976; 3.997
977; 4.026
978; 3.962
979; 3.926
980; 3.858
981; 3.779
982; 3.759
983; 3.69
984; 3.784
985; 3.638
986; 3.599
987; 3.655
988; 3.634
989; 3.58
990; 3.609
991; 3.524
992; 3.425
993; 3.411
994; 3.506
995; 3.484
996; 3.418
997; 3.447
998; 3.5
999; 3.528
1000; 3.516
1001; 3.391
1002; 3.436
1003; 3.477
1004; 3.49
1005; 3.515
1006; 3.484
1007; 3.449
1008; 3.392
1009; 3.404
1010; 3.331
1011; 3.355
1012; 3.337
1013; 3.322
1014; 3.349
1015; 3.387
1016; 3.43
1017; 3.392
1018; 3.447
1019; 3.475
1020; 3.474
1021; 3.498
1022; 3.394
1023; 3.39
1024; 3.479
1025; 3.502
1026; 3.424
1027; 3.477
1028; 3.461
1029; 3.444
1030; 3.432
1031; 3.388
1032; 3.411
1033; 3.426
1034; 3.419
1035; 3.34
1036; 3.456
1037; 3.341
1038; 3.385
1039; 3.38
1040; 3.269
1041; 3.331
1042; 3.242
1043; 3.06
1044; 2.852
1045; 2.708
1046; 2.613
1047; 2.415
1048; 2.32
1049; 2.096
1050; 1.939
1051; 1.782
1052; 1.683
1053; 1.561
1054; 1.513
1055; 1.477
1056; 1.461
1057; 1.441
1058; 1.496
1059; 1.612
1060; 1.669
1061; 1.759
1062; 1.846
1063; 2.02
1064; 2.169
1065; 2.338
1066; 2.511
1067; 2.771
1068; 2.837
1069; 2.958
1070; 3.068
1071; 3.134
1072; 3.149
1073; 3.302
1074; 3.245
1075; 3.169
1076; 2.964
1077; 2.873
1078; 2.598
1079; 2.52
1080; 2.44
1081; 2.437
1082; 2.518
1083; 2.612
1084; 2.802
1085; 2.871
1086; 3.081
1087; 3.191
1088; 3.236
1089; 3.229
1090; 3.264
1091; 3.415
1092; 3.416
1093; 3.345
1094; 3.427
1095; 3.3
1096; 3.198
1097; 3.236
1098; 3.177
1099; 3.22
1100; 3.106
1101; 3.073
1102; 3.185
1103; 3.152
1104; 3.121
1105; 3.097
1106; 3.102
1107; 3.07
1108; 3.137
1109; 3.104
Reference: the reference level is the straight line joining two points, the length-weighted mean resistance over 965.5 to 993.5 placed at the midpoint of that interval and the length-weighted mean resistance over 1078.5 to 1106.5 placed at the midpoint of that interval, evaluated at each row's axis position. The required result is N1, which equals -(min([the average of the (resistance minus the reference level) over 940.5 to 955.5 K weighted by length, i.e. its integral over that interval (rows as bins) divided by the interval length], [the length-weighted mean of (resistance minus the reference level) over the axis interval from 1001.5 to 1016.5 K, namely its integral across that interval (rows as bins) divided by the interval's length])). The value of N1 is 0.22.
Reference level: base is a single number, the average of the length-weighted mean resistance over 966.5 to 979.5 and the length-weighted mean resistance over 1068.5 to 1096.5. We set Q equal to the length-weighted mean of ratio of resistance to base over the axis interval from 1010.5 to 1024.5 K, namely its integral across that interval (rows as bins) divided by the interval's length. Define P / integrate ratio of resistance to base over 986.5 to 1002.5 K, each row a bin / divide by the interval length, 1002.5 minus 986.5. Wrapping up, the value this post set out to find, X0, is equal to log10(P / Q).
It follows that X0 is 0.01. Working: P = 0.99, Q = 0.97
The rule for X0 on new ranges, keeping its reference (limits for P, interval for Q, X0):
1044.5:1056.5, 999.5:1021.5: -0.24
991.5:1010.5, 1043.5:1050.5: 0.15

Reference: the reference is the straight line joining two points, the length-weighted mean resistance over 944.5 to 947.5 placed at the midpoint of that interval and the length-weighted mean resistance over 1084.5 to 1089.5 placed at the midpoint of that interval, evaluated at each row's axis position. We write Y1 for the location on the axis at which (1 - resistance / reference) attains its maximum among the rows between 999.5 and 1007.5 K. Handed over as 1001 K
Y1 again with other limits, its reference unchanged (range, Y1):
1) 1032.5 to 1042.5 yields 1042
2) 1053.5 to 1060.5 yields 1057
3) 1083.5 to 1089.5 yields 1084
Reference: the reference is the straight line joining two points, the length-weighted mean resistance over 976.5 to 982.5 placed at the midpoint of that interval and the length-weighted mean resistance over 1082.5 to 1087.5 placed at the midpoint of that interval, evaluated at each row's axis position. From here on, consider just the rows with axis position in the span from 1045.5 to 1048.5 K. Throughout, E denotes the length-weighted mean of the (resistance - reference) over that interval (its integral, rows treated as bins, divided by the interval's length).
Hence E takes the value -0.81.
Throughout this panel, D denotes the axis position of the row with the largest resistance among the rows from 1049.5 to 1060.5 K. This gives 1050 K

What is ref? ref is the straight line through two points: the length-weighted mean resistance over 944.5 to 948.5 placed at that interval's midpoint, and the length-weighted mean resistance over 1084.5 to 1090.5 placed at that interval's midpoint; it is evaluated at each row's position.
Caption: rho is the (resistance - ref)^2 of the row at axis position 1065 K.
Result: 1.0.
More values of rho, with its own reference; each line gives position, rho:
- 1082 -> 0.4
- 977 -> 0.0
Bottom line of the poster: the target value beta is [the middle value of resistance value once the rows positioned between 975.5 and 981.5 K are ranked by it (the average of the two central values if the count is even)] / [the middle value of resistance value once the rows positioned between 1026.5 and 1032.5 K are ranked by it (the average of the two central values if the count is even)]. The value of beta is 1.1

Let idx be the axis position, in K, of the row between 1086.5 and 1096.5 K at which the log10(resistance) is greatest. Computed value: 1094 K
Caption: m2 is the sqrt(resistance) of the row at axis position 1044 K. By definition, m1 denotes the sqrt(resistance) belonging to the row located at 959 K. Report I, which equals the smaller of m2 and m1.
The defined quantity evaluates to 1.69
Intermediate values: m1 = 2.075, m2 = 1.689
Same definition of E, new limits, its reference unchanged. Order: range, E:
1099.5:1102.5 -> 0.36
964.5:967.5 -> 0.14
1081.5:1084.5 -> -0.29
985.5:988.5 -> -0.19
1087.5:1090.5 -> 0.37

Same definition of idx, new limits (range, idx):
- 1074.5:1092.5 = 1092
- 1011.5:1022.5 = 1021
